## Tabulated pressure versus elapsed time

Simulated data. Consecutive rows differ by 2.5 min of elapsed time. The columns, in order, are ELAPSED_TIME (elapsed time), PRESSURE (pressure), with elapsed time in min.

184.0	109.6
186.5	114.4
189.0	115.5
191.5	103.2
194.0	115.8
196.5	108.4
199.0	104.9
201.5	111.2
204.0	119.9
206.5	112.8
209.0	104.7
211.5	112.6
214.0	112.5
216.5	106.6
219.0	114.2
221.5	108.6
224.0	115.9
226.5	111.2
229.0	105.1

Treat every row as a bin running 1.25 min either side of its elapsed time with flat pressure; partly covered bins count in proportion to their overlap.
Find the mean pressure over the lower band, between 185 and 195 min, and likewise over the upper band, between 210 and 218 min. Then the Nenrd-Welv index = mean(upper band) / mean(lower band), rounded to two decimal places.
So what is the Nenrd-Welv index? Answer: 0.99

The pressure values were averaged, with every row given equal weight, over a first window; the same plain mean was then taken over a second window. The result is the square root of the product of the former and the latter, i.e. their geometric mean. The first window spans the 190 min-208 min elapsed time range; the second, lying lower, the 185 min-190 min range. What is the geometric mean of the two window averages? 113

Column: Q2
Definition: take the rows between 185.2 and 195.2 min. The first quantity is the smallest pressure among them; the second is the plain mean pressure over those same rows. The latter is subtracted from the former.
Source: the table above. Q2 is -9.0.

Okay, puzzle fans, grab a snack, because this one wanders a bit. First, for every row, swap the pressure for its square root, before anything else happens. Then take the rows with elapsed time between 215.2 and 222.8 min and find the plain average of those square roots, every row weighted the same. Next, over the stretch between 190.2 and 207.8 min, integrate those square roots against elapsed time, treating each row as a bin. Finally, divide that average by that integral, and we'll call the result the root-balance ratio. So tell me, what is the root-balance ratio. 0.057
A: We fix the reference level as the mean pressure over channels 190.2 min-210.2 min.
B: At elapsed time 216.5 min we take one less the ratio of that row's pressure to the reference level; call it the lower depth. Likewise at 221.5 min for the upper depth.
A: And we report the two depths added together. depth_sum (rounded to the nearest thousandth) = 0.046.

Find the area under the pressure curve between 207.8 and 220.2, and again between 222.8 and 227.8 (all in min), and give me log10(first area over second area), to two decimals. 0.38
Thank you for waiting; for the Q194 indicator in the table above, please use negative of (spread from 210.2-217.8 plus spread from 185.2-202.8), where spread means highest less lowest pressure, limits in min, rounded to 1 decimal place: -18.6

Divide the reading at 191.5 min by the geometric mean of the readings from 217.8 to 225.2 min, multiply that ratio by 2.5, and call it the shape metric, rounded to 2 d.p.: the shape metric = 2.29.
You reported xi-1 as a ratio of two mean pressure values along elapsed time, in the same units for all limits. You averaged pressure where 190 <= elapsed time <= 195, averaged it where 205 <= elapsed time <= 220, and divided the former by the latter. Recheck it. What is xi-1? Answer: 0.99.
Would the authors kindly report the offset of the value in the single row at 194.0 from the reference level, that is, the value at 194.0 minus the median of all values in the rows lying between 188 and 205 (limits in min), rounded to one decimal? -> 4.6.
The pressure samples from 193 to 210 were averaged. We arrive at 111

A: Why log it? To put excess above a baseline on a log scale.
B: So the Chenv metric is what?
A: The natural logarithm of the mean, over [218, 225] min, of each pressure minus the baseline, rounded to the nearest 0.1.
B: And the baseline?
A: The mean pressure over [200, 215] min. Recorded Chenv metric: -0.5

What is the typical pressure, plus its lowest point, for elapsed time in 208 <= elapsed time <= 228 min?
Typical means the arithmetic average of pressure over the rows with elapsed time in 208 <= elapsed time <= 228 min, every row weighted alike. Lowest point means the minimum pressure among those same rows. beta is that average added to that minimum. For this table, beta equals 215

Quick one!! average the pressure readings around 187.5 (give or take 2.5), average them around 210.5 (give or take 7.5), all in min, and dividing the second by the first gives 0.97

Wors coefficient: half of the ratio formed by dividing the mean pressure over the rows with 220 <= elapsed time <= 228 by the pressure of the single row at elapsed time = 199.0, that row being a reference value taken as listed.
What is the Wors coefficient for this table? 0.533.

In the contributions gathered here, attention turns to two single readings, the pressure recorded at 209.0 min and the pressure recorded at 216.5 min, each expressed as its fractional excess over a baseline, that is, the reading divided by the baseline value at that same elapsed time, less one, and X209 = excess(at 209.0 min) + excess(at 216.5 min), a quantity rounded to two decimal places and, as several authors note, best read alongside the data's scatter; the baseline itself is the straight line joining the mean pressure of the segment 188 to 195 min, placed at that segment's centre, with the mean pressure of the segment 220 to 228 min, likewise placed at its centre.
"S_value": -0.11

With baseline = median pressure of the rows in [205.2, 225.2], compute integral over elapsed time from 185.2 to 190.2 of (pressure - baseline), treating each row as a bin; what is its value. 12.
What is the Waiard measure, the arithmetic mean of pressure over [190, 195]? 109.5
